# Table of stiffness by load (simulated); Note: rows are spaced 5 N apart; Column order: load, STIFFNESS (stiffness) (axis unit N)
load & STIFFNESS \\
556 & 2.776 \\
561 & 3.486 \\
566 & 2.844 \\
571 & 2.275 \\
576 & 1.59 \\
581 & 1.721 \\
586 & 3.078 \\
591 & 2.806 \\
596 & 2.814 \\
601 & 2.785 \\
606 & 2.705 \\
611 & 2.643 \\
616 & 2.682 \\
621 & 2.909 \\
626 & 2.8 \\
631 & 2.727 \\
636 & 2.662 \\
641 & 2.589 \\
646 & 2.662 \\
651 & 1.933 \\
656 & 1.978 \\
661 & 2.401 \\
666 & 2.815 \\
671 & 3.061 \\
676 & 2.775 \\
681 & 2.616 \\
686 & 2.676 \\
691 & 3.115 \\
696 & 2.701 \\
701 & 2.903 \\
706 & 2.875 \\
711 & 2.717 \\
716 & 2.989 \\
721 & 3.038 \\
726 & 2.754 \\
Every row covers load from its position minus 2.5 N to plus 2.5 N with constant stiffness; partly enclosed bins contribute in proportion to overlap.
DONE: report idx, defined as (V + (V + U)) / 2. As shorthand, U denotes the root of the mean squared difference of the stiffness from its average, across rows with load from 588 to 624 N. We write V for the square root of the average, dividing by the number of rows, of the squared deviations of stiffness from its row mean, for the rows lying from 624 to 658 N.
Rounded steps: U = 0.08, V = 0.3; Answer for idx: 0.4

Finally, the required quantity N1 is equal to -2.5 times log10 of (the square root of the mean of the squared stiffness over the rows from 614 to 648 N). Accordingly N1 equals -1.09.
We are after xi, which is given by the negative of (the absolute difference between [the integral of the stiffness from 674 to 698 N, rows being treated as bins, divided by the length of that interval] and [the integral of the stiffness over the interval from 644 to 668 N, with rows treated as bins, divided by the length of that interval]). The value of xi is -0.44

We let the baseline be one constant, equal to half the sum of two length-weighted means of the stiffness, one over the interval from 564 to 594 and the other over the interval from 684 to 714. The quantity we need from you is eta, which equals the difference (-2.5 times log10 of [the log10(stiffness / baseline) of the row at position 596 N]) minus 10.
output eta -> -6.3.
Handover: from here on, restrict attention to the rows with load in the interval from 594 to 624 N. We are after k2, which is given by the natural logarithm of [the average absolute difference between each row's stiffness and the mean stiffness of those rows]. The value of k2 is -2.5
